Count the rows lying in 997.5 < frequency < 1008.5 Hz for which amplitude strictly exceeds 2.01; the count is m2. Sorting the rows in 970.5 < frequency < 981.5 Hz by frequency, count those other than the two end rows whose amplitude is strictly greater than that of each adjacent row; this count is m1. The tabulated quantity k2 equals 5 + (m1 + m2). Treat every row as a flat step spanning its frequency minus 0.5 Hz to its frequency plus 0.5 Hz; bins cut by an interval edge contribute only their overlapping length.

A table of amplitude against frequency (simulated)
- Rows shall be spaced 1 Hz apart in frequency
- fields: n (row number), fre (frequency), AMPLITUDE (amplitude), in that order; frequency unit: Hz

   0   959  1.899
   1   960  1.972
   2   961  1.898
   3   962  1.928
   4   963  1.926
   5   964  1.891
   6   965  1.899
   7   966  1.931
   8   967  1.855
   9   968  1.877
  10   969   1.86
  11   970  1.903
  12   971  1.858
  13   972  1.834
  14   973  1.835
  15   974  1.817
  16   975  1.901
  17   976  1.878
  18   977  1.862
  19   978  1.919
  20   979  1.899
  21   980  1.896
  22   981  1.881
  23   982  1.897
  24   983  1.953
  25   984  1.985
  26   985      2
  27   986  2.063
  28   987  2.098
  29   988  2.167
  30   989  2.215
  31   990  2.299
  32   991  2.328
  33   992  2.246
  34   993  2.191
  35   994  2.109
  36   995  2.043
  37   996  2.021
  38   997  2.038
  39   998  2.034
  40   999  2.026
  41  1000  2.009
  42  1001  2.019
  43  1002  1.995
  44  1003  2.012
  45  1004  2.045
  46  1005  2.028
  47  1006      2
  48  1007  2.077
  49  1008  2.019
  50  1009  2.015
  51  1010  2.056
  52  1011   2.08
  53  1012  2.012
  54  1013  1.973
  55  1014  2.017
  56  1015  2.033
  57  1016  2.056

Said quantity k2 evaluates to 16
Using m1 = 3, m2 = 8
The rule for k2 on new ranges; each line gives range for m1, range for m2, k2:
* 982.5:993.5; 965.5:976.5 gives 6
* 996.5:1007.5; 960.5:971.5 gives 7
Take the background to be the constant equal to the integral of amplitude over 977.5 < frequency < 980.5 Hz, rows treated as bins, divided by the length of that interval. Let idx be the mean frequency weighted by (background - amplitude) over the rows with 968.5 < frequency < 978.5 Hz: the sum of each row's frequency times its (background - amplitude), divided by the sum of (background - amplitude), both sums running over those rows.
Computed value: 972.8 Hz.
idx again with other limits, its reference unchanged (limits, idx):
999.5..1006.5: 1003.1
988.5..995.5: 991.5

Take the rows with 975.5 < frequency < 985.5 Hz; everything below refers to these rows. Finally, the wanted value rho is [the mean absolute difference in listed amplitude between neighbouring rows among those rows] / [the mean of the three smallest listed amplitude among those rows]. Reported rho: 0.014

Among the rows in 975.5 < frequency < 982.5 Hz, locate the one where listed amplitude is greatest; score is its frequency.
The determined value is 978 Hz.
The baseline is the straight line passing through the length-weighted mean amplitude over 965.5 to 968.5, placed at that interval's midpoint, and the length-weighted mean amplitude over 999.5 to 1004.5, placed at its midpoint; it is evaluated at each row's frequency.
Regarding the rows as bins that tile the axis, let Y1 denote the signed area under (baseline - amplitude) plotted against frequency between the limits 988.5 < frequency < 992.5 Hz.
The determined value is -1.19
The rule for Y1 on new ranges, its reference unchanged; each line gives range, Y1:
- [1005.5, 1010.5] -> 0.02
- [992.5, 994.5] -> -0.33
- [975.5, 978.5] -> 0.11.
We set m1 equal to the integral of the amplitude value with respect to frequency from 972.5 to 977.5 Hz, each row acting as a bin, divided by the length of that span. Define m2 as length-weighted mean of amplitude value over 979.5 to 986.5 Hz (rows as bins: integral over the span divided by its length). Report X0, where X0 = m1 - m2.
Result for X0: -0.09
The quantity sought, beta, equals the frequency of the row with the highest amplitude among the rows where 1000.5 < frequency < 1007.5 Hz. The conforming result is 1007 Hz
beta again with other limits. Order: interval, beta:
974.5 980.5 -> 978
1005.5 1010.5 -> 1007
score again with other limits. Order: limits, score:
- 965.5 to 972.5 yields 966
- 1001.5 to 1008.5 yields 1007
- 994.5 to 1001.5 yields 995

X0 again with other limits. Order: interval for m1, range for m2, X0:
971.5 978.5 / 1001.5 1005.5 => -0.16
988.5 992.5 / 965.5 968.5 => 0.38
